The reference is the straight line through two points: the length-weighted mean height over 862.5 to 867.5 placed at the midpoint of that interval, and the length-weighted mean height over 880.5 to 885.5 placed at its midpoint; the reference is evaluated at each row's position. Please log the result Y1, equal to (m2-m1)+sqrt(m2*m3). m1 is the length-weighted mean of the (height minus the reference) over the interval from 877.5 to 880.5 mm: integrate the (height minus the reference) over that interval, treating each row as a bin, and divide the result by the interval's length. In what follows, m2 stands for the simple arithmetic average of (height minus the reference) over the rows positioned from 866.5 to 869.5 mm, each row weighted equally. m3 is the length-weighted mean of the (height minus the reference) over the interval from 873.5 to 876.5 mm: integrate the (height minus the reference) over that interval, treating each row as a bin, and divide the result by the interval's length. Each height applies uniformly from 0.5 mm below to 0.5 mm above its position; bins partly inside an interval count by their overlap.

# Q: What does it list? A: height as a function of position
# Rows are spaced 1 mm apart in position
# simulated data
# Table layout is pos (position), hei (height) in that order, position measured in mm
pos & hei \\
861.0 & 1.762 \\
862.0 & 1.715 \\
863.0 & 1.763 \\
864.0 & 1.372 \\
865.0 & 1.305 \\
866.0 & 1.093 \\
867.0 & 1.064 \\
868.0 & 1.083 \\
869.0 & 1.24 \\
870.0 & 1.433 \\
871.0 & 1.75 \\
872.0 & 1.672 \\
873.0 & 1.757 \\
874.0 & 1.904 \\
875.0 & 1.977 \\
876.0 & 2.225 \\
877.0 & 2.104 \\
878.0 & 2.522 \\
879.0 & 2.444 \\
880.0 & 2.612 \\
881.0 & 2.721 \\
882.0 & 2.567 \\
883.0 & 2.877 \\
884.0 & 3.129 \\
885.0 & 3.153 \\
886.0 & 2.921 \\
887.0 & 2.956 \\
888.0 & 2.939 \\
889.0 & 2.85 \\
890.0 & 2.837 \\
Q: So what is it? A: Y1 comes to -0.17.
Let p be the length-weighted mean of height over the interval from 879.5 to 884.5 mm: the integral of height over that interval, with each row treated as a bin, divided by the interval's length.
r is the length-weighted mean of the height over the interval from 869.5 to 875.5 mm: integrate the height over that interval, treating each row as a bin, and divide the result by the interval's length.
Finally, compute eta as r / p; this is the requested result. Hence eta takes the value 0.6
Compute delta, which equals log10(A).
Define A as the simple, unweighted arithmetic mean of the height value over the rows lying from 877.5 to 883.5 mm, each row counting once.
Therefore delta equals 0.42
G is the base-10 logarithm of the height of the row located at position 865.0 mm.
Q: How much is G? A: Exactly 0.12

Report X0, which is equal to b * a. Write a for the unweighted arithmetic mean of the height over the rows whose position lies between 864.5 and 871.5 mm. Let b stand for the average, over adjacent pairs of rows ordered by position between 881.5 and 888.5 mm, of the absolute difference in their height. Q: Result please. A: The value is 0.19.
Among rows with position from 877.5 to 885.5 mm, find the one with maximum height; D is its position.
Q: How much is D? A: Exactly 885.0 mm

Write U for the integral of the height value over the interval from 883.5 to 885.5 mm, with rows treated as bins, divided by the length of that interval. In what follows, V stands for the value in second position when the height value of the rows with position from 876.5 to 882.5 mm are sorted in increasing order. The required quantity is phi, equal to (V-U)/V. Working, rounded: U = 3.1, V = 2.444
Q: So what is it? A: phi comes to -0.29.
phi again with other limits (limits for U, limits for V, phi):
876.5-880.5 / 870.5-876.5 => -0.38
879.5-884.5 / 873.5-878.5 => -0.41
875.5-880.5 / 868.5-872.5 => -0.66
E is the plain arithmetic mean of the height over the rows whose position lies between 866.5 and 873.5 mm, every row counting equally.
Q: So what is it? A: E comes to 1.4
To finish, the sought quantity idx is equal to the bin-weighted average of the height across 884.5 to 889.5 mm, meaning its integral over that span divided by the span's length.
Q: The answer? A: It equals 3.0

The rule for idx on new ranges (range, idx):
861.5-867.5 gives 1.4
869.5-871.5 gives 1.6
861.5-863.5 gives 1.7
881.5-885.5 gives 2.9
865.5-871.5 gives 1.3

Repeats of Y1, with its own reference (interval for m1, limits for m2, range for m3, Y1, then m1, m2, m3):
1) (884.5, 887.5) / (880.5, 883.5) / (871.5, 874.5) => 0.20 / -0.14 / -0.08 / -0.24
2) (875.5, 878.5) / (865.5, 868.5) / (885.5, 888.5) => 0.02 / -0.08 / -0.41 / -0.30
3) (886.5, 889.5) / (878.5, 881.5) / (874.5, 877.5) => 0.45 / -0.41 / -0.04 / -0.18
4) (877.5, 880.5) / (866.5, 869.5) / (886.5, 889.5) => -0.01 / -0.01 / -0.45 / -0.41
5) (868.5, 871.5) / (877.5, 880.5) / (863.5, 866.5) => 0.30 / -0.28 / -0.01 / -0.06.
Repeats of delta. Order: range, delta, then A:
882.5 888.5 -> 0.48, 3.0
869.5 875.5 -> 0.24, 1.7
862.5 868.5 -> 0.11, 1.3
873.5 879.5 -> 0.34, 2.2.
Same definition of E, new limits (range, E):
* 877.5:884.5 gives 2.7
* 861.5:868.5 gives 1.3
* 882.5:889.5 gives 3.0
